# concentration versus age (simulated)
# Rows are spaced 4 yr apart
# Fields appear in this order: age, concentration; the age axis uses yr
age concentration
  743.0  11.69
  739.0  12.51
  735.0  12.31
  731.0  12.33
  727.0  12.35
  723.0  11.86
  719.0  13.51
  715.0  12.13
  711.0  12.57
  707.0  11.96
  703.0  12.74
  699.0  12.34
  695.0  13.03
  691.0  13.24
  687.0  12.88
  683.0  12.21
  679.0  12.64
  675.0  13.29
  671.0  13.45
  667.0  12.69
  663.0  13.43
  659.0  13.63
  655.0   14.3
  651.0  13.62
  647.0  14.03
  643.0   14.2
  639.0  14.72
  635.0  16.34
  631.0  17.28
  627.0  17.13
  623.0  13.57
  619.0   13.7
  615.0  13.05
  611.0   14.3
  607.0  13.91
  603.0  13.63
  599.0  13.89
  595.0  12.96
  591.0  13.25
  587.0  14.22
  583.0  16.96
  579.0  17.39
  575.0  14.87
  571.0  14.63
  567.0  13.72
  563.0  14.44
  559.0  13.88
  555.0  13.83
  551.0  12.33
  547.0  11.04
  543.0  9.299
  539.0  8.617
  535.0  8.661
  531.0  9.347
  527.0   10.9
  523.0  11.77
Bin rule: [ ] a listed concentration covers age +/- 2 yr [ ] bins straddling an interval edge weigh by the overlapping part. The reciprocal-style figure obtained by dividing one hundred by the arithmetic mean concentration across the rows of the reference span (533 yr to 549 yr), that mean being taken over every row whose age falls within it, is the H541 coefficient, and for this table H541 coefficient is 10.6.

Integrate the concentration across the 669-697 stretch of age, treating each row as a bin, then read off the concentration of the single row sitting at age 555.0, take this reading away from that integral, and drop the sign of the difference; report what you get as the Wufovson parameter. 349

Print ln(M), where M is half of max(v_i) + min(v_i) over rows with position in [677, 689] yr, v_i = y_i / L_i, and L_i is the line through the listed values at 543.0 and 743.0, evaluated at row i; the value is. 0.13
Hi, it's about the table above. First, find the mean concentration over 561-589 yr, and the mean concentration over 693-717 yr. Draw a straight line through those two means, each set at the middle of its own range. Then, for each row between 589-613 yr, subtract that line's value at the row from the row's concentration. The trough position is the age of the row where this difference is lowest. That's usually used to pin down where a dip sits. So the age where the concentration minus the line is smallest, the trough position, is 595.0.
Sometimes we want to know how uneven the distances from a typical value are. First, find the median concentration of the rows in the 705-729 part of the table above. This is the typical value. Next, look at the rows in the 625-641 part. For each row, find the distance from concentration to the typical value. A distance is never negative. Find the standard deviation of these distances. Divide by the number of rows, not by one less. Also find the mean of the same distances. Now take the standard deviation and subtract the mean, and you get -3.1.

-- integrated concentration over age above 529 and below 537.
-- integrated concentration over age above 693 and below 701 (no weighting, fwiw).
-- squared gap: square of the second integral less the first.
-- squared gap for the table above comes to 867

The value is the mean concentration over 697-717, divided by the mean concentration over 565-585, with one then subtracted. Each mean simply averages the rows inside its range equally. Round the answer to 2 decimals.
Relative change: -0.20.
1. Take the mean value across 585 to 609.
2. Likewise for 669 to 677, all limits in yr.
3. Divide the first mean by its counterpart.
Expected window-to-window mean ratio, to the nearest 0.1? 1.0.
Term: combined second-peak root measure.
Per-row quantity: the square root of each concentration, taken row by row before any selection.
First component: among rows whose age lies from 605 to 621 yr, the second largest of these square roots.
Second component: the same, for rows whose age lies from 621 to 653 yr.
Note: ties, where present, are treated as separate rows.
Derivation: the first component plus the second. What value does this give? 7.9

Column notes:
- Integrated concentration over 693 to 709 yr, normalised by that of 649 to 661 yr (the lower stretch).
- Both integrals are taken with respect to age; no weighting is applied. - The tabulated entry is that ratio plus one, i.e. 2.2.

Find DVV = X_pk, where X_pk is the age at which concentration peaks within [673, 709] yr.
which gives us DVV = 675.0 yr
